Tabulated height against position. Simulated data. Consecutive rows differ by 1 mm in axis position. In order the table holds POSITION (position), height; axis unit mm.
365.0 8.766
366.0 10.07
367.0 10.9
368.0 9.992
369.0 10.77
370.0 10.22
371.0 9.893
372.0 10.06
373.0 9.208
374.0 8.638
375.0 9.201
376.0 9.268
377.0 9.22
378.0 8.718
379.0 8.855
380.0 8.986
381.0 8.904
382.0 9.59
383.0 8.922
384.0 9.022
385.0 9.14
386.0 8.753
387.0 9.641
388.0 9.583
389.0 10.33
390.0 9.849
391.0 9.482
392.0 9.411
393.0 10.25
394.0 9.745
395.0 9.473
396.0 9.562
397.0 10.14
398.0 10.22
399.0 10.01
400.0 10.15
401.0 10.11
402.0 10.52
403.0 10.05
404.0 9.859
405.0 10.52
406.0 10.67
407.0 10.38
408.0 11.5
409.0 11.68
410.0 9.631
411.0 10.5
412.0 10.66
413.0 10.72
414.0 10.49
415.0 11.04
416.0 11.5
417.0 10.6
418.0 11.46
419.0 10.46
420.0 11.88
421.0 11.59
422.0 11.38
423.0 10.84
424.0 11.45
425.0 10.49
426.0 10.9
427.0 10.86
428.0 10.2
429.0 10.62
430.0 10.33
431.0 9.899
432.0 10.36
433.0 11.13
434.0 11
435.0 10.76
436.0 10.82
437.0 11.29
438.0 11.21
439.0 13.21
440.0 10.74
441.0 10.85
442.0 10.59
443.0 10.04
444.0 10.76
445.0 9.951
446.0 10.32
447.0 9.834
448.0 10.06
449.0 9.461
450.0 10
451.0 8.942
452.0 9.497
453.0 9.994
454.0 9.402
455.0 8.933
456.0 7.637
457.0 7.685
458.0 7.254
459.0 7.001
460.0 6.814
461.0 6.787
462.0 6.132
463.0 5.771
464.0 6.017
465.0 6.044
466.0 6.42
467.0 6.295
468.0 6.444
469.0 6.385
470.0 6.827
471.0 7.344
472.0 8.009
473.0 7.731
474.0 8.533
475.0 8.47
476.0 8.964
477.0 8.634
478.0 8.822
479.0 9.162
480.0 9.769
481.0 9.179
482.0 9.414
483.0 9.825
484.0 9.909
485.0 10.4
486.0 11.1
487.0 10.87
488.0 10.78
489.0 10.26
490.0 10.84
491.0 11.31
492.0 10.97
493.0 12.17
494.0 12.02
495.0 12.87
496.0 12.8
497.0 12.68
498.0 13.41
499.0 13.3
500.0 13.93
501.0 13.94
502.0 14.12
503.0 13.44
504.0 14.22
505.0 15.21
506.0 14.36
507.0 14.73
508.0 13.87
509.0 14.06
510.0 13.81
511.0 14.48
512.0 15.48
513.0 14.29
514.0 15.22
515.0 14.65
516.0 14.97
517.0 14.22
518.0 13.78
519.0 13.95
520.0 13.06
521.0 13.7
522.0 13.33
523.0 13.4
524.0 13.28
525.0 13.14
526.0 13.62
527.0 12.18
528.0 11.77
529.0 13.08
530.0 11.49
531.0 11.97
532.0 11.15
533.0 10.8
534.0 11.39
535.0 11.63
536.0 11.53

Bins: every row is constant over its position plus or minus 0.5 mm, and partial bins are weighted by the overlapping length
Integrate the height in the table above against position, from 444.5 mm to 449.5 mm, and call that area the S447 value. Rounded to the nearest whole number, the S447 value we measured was 50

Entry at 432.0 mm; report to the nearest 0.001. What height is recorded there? 10.360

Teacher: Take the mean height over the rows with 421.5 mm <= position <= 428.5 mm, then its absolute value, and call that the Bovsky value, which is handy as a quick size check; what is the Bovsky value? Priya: 10.9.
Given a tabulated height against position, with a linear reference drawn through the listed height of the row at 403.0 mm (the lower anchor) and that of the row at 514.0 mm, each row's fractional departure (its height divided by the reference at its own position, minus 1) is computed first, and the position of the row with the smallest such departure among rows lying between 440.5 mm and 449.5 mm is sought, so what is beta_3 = 449.0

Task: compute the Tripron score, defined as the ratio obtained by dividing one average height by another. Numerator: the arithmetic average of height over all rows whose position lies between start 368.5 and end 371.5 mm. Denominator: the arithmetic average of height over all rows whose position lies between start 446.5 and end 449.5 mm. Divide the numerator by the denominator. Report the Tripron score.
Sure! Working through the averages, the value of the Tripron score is 1.1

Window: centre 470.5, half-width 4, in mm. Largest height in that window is 8.533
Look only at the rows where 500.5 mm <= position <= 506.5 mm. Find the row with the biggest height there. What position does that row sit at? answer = 505.0 mm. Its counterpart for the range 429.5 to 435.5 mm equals 433.0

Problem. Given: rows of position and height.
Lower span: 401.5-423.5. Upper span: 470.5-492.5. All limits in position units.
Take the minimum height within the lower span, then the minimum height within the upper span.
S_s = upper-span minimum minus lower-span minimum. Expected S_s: -2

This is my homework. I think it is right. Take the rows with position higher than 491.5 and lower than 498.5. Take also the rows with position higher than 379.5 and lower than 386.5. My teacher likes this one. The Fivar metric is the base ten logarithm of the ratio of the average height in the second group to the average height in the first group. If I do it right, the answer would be -0.14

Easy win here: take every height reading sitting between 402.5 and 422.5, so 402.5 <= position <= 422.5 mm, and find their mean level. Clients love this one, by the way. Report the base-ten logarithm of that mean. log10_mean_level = 1.03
